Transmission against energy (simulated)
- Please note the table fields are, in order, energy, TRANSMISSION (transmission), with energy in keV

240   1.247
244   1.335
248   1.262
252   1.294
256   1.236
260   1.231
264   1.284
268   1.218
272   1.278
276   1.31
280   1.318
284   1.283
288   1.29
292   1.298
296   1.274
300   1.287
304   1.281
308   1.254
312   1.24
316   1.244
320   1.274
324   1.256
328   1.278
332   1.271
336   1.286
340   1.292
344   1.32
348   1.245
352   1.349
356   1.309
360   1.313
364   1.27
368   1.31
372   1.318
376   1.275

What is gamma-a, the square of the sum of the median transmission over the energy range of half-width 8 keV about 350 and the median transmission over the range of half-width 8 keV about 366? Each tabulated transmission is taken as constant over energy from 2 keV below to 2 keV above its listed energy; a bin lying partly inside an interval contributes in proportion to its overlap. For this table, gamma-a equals 6.90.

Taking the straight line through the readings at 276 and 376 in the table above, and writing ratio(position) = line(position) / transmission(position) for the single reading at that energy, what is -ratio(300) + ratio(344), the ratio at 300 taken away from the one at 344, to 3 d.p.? -0.037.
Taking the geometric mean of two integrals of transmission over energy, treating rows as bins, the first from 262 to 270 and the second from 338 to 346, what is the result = 10.2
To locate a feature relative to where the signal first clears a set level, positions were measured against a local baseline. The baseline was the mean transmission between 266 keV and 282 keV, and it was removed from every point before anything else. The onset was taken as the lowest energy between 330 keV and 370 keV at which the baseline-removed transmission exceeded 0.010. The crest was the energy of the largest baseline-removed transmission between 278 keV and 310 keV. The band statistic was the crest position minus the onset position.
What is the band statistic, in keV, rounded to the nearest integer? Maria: -60 keV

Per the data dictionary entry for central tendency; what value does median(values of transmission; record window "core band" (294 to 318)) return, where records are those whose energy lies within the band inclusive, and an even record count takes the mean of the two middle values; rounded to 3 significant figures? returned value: 1.26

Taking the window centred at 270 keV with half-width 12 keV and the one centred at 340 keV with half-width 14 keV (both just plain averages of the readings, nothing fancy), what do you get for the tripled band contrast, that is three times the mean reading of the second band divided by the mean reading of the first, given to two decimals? 3.04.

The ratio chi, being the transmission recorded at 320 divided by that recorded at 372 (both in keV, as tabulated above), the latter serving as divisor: 0.97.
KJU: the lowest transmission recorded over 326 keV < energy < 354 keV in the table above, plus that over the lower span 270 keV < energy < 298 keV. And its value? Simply 2.52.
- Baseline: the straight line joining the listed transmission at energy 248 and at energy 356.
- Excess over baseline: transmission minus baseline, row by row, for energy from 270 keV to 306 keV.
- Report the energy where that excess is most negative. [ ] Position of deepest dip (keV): 296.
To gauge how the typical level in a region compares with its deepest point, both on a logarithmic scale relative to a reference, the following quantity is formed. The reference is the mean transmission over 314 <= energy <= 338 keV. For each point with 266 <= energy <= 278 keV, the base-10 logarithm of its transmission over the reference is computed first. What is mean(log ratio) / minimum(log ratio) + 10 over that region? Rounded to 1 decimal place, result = 10.0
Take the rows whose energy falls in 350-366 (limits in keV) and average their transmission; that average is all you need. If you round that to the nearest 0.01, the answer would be 1.31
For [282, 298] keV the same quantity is 1.29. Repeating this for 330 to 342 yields 1.28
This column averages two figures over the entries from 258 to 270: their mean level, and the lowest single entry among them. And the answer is 1.23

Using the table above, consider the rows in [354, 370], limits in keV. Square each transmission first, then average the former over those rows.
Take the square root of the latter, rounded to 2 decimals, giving 1.30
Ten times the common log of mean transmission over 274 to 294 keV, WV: 1.14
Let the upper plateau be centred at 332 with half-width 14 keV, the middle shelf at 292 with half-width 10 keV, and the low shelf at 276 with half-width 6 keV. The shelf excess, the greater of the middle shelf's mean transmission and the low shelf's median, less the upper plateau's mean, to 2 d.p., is 0.03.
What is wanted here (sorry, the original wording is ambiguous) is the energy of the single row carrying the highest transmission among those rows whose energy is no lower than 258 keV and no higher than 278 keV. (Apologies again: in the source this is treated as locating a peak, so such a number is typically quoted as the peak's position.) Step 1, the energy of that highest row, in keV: 276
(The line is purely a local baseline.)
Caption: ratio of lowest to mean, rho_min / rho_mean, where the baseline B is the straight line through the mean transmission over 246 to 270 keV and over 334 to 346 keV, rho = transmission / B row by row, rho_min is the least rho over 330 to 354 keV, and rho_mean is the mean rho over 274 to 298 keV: 0.936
